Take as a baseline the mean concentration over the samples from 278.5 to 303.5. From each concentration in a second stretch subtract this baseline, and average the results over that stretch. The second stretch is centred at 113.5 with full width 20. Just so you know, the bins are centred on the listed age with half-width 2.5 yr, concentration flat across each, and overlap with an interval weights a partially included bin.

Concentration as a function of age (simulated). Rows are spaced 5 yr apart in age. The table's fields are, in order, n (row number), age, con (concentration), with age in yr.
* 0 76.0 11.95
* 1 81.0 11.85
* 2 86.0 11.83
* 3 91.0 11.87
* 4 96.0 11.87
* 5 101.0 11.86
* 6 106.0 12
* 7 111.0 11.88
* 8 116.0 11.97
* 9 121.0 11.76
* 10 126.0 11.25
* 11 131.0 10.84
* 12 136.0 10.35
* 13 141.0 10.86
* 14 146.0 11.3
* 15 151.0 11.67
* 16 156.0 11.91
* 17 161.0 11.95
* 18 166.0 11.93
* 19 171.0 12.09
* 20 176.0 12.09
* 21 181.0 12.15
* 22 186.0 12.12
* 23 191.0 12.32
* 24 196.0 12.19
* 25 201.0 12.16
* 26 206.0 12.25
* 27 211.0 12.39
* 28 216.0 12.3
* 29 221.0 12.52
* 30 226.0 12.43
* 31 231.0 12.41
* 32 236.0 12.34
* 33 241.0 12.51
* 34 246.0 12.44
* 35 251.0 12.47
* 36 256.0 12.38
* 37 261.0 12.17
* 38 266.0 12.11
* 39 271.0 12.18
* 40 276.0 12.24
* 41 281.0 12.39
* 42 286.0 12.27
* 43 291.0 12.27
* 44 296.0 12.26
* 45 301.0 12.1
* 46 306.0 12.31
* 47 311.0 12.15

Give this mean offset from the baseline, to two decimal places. -0.36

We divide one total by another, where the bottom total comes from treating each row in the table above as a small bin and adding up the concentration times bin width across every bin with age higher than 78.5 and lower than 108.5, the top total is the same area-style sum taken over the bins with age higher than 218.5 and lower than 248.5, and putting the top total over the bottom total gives 1.05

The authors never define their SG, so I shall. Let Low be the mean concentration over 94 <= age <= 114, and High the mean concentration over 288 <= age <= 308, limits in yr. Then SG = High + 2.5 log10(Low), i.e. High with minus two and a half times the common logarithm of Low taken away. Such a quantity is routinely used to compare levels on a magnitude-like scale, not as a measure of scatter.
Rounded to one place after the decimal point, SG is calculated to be 14.9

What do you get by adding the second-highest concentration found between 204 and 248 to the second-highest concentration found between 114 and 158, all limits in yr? 24.42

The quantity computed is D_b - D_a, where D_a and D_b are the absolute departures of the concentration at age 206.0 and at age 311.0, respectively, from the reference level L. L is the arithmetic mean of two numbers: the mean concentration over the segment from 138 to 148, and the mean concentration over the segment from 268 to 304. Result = -0.10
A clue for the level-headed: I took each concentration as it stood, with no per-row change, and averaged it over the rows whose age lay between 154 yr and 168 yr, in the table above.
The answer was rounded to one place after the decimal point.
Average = 11.9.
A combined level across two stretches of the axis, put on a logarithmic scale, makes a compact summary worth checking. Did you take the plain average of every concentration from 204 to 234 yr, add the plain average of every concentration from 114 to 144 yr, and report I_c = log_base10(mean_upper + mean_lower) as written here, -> 1.37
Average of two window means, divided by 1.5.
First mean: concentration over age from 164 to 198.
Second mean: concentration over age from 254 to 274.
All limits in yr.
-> 8.11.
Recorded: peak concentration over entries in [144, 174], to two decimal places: 12.09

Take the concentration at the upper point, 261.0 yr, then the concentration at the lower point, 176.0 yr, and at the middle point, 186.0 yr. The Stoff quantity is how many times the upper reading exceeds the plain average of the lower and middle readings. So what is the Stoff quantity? 1.005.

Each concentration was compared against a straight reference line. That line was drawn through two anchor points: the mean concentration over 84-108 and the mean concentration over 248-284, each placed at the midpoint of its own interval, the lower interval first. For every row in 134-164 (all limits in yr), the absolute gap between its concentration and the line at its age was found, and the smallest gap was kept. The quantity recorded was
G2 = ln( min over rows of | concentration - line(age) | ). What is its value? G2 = -2.5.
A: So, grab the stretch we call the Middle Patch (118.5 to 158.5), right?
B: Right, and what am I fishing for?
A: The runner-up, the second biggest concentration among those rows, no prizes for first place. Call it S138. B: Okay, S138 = 11.76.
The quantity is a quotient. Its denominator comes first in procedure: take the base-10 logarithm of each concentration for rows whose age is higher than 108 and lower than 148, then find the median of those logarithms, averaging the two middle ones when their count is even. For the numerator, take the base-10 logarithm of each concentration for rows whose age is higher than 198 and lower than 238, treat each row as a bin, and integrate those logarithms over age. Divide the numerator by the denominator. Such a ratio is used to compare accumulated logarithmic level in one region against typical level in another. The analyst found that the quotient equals 41.5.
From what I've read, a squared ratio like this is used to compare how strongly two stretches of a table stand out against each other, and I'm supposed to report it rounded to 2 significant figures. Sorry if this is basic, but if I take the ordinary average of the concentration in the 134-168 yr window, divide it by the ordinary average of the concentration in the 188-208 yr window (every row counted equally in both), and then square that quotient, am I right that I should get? 0.87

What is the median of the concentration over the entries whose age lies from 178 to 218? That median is 12.2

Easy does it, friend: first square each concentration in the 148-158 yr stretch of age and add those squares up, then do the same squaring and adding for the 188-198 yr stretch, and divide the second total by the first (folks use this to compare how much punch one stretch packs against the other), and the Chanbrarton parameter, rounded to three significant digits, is 1.08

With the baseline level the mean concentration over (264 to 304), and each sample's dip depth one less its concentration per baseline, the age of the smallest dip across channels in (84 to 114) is 106.0 yr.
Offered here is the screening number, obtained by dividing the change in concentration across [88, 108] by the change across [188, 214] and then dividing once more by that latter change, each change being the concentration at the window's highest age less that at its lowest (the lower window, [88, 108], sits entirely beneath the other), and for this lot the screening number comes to 27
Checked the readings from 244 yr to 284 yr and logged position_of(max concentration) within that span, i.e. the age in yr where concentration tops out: 251.0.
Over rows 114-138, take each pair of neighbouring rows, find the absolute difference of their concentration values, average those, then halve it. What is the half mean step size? 0.20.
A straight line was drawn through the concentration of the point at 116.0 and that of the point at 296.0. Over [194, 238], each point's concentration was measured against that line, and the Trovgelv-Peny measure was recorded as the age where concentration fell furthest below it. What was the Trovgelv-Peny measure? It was 201.0 yr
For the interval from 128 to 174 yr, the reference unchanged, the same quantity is 136.0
